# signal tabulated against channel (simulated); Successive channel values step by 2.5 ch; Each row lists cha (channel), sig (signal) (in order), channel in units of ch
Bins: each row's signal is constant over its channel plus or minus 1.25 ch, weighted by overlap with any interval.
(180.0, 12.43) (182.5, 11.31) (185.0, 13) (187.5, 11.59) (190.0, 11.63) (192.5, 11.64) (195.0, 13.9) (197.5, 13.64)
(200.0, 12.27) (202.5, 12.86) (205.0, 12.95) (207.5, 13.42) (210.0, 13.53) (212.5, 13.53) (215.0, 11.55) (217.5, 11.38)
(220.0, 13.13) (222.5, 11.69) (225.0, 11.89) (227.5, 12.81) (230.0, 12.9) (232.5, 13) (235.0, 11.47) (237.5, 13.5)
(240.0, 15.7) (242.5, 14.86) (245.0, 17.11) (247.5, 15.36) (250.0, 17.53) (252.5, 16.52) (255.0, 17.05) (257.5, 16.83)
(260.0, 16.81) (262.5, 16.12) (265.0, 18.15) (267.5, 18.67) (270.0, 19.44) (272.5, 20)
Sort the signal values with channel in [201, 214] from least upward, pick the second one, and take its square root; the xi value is 3.60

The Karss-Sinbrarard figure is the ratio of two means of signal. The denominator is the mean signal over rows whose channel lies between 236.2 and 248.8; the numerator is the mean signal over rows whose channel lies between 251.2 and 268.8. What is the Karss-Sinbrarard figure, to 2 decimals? 1.12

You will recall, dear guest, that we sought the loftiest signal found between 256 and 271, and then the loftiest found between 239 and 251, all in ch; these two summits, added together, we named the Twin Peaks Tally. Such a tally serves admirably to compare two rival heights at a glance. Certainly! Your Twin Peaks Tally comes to 37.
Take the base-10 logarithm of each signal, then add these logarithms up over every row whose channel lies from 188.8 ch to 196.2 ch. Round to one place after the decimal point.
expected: 3.3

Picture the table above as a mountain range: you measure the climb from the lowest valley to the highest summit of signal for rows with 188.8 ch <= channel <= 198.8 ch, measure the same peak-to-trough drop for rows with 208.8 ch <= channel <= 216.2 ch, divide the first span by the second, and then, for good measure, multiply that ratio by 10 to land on 11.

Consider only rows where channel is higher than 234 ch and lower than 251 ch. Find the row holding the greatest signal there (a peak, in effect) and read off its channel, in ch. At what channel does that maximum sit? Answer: 250.0 ch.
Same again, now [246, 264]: 250.0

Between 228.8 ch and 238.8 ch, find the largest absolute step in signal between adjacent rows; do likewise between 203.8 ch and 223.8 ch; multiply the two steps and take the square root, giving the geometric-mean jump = 2.0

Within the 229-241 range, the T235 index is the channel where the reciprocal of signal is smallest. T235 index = 240.0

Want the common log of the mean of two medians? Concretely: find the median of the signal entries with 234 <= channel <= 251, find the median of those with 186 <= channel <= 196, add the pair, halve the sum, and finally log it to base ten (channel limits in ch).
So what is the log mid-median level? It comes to 1.13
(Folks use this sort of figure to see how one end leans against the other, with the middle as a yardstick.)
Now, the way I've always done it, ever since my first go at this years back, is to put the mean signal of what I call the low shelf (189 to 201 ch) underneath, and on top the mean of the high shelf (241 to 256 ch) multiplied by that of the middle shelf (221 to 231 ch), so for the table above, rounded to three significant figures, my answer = 16.0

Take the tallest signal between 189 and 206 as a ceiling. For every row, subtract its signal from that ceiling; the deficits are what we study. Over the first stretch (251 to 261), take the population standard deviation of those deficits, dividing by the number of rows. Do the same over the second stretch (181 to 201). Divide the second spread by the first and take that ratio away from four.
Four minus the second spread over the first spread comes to -1.0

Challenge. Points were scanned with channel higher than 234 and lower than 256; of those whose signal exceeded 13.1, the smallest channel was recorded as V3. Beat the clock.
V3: 237.5 ch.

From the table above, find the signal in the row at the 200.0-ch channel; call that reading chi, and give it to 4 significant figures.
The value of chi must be 12.27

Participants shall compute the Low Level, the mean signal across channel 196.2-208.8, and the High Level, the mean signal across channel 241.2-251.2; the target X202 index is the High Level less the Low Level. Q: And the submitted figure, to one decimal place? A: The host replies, 3.2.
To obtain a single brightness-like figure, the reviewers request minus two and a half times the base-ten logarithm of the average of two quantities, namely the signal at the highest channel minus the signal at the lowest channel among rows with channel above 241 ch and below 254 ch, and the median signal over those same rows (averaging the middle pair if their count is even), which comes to -2.40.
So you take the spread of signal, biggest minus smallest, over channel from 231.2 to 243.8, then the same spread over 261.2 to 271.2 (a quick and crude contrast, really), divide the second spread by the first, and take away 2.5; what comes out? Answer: -1.7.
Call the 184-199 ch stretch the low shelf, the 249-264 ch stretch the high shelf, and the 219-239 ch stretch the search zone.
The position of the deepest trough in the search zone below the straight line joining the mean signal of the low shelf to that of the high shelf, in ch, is 235.0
